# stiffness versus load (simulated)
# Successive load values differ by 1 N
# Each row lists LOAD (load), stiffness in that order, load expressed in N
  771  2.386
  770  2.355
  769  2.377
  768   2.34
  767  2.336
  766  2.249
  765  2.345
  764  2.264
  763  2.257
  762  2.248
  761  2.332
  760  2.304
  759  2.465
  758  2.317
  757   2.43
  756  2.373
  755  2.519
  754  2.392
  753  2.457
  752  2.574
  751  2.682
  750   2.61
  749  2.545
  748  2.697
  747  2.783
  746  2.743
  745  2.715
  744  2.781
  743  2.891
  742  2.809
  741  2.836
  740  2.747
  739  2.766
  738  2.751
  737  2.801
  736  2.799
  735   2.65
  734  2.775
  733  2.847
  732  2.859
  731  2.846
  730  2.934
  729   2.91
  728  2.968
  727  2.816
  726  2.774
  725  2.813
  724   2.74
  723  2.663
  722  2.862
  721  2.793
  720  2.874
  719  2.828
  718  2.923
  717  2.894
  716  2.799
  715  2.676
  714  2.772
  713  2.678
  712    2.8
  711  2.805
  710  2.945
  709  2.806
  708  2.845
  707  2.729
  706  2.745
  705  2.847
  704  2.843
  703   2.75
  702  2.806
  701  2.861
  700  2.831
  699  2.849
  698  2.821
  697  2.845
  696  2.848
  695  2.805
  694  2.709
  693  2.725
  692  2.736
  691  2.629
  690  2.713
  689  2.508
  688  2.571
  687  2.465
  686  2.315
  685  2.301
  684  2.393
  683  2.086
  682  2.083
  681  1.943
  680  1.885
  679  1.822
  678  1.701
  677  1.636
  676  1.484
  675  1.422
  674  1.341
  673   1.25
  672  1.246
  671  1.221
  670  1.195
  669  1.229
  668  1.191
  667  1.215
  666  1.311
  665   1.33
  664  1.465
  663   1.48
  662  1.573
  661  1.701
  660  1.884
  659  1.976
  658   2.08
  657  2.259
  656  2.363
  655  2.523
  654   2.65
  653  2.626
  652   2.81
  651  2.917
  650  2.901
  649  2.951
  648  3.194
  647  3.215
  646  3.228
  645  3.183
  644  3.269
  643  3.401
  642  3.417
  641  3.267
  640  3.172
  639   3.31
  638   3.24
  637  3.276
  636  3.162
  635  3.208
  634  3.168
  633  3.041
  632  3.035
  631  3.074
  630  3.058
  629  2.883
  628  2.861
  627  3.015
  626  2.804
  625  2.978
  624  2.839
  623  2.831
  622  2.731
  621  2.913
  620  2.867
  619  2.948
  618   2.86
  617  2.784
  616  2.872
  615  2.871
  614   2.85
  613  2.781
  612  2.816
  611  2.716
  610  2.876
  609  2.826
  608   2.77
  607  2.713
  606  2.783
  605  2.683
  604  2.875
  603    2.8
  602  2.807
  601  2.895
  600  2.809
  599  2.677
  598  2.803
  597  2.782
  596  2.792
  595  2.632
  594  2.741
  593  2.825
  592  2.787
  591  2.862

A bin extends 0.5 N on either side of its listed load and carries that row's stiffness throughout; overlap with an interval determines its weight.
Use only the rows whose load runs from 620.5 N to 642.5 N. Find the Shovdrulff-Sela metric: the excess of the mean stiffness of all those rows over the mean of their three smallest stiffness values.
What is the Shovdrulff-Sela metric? 0.27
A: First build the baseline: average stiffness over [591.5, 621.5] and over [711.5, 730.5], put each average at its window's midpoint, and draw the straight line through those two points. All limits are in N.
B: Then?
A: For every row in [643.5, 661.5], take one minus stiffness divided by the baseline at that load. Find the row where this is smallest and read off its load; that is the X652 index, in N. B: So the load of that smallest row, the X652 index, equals 644 N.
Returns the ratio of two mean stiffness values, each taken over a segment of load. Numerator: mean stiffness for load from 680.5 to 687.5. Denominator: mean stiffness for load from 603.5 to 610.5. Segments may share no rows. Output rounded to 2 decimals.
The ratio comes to 0.80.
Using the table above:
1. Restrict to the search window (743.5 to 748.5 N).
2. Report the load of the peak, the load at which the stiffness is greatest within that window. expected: 747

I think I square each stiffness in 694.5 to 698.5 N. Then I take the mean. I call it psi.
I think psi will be 8.0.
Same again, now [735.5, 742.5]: 7.8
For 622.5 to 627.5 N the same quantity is 8.4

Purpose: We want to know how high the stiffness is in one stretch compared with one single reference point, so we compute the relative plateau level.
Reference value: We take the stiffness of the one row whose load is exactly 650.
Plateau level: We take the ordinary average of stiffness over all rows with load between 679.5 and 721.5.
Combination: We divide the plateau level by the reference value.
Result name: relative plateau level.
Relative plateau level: 0.92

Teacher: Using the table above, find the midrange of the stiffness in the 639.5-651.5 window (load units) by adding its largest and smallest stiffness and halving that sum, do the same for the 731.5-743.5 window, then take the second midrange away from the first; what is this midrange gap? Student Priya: 0.39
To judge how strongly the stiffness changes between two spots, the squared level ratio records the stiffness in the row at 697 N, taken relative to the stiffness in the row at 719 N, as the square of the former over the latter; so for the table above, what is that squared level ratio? 1.01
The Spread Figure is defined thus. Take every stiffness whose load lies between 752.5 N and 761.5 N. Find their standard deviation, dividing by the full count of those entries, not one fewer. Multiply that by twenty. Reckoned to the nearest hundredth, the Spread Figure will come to 1.40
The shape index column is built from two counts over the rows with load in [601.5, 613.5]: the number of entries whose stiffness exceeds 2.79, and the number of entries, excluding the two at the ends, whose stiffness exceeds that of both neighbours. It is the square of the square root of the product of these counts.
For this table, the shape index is 24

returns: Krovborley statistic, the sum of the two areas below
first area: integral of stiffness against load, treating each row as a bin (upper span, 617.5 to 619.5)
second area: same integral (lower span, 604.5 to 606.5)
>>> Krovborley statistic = 11.3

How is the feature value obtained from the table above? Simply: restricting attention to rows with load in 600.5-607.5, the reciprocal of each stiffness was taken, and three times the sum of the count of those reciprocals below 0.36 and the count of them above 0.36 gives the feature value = 21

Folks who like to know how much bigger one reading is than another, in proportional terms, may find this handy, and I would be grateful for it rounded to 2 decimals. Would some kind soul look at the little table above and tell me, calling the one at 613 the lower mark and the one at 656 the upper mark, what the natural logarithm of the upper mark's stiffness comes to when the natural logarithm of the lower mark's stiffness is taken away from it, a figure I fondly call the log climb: -0.16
